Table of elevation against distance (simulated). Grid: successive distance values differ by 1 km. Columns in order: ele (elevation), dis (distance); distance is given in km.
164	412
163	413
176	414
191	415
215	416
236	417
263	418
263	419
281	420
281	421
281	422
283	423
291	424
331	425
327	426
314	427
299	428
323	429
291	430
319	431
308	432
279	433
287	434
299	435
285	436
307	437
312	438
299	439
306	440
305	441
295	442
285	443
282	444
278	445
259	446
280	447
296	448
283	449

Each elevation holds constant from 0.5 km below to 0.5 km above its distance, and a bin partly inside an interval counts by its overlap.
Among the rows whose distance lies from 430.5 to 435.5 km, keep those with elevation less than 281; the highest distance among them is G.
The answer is 433 km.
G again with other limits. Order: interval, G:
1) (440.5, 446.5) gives 446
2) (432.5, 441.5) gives 433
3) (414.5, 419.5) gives 419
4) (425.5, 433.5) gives 433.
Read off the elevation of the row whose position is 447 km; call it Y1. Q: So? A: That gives 280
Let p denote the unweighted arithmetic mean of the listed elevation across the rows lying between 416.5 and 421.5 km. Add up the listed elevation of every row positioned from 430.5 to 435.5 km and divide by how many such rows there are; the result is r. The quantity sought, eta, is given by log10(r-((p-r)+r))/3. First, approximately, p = 265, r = 298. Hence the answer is 0.51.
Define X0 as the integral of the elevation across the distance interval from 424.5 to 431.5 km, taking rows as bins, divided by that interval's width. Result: 315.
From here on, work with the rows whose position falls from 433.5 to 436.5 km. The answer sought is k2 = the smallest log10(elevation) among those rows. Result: 2.45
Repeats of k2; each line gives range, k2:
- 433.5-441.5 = 2.45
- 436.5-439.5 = 2.48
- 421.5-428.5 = 2.45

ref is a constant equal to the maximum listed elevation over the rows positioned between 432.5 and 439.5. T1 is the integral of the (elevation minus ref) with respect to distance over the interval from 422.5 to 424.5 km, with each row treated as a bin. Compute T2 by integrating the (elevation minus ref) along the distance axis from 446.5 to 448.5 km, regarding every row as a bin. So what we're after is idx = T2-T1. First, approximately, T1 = -50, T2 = -48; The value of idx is 2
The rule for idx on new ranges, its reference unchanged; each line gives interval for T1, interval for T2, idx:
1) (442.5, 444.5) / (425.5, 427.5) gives 74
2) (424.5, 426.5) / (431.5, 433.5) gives -71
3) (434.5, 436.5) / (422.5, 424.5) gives -10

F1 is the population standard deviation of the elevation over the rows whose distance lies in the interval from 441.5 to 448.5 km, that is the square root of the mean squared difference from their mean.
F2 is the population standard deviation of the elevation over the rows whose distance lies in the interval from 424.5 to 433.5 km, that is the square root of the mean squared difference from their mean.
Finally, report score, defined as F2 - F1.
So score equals 5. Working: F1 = 11.5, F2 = 16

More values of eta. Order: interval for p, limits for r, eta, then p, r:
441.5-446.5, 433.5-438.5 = 0.42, 280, 298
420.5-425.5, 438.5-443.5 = 0.22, 293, 298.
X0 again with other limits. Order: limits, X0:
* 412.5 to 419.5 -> 215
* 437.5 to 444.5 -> 298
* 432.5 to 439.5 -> 295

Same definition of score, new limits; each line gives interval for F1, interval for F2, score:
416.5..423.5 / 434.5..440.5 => -7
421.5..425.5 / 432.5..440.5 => -9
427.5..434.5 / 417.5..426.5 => 8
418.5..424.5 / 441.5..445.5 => -2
